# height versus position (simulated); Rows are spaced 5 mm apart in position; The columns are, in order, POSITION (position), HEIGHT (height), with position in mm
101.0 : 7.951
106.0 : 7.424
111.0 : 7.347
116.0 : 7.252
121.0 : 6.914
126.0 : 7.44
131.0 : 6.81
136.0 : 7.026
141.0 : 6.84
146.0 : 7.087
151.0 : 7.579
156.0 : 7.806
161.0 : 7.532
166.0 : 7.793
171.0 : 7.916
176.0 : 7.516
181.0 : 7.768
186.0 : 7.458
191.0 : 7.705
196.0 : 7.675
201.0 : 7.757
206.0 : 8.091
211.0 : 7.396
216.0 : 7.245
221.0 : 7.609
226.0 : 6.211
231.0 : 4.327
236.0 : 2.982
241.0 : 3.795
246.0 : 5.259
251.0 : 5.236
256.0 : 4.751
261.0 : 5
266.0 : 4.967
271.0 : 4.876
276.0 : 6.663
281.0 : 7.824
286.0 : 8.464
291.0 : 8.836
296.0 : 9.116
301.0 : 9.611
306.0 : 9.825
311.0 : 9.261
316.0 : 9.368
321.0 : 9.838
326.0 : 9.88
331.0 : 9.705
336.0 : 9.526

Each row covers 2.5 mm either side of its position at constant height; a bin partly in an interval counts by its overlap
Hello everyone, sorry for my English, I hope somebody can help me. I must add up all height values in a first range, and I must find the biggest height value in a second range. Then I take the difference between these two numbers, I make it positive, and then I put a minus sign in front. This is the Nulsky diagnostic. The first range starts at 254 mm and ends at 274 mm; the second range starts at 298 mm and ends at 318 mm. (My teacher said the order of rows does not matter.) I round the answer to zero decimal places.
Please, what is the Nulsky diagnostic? -10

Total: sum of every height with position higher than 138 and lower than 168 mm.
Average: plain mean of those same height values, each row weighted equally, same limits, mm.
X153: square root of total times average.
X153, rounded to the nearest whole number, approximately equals 18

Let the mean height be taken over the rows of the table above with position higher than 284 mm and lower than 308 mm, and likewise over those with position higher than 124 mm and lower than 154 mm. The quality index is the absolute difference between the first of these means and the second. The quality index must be 2.04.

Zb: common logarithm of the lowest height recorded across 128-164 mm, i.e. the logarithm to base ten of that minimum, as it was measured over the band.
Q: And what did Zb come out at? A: 0.83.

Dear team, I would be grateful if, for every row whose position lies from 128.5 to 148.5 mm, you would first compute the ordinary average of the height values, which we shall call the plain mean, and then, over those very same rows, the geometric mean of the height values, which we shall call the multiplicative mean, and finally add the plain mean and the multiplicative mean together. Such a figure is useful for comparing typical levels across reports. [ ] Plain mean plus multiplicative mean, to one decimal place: 13.9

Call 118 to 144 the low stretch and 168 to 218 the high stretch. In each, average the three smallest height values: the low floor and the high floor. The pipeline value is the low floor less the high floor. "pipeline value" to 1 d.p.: -0.5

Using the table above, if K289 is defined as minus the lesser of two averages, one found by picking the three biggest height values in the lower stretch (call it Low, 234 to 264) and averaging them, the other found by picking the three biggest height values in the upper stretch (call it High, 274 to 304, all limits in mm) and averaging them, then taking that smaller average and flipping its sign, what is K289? -5.2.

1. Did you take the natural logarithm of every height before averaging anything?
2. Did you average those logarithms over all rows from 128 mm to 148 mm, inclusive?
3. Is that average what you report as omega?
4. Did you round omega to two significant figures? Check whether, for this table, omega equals 1.9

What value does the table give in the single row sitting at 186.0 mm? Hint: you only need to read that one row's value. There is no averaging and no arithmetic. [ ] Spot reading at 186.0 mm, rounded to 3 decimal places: 7.458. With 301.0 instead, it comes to 9.611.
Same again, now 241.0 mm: 3.795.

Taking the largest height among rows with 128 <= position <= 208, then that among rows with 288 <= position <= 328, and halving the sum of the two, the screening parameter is 9.0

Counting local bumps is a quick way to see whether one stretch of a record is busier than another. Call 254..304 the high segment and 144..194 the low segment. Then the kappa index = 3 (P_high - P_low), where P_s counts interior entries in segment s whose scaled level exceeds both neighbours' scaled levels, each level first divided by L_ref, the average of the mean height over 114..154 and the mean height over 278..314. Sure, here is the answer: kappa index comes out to -6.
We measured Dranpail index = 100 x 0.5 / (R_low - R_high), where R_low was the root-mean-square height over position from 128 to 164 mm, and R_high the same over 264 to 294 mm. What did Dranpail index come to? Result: 374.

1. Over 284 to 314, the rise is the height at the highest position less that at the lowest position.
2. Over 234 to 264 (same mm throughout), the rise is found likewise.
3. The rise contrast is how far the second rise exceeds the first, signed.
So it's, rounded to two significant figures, 1.2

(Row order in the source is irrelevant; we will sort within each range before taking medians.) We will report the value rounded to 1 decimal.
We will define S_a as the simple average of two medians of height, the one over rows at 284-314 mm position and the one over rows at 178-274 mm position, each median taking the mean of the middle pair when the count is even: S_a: 7.7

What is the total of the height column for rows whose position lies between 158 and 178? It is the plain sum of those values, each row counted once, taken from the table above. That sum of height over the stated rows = 31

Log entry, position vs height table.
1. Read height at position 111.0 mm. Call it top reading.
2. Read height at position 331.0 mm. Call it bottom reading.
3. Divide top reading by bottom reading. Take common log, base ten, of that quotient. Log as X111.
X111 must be -0.12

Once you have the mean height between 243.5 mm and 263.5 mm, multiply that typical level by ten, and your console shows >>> 51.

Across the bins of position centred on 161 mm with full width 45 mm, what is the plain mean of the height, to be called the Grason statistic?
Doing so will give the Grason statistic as 7.5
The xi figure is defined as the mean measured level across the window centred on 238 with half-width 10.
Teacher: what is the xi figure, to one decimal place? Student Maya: 4.1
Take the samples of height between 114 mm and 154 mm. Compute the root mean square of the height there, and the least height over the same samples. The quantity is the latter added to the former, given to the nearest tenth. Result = 13.9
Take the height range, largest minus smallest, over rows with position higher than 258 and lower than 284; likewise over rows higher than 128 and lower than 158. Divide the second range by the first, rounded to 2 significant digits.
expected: 0.34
